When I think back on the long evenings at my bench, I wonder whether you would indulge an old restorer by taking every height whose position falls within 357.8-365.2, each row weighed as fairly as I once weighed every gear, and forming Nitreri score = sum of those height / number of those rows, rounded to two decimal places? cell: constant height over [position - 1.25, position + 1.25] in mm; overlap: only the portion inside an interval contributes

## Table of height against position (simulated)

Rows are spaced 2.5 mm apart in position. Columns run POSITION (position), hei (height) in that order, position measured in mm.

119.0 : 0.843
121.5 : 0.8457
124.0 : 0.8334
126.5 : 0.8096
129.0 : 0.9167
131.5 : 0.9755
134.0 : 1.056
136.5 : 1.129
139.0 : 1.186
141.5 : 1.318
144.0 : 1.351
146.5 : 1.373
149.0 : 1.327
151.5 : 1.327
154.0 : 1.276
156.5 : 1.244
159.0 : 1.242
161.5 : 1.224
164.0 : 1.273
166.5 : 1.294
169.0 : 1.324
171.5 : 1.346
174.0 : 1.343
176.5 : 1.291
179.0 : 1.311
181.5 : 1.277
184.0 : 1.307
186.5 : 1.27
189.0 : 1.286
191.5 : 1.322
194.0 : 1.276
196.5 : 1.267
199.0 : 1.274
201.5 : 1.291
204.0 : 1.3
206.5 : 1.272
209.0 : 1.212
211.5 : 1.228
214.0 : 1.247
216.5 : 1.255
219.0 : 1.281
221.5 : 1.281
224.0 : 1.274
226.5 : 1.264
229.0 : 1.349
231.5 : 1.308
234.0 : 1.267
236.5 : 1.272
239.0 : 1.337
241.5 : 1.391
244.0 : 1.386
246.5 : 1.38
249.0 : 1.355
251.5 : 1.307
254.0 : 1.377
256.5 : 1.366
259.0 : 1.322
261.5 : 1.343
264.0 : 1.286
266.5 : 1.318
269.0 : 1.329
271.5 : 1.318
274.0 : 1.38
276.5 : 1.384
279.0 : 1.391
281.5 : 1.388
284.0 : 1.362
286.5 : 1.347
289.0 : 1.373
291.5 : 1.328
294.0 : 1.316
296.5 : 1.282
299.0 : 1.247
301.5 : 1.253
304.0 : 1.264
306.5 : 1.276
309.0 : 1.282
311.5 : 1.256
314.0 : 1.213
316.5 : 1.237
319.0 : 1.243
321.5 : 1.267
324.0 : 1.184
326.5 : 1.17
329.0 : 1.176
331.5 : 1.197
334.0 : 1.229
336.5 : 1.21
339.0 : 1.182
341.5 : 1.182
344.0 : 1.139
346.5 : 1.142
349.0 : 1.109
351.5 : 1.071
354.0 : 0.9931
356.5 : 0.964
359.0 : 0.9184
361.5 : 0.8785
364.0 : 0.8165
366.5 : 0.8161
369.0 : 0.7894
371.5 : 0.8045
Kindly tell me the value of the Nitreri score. 0.87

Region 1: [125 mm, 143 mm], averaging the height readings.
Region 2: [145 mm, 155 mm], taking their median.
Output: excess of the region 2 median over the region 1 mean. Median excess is 0.27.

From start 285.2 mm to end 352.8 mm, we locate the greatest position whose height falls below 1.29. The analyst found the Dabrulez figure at 351.5 mm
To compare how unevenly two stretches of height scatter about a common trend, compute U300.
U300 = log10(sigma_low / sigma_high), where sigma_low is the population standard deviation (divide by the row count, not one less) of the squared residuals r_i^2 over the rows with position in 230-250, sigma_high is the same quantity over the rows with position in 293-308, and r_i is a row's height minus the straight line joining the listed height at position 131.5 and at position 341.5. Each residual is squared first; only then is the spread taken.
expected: 0.46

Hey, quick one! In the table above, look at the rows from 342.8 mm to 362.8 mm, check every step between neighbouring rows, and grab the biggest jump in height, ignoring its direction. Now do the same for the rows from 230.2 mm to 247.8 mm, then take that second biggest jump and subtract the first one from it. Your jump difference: -0.01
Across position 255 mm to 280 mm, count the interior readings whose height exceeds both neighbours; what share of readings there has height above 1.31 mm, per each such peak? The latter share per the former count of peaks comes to 0.45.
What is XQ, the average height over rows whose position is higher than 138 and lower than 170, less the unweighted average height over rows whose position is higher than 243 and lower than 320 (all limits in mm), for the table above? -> -0.030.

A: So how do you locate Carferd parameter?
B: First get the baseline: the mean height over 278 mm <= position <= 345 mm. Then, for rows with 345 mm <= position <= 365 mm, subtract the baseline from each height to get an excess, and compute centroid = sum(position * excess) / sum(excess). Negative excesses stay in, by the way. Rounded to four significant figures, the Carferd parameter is 357.5 mm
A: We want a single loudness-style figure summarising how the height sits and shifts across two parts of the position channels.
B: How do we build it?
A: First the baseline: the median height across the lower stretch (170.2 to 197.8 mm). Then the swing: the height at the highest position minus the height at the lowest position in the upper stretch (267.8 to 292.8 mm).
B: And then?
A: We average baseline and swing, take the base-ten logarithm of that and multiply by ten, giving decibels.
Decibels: -1.9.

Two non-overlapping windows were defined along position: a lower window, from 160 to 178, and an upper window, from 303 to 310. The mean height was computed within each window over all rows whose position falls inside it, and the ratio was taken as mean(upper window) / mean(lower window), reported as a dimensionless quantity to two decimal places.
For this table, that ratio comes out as 0.98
